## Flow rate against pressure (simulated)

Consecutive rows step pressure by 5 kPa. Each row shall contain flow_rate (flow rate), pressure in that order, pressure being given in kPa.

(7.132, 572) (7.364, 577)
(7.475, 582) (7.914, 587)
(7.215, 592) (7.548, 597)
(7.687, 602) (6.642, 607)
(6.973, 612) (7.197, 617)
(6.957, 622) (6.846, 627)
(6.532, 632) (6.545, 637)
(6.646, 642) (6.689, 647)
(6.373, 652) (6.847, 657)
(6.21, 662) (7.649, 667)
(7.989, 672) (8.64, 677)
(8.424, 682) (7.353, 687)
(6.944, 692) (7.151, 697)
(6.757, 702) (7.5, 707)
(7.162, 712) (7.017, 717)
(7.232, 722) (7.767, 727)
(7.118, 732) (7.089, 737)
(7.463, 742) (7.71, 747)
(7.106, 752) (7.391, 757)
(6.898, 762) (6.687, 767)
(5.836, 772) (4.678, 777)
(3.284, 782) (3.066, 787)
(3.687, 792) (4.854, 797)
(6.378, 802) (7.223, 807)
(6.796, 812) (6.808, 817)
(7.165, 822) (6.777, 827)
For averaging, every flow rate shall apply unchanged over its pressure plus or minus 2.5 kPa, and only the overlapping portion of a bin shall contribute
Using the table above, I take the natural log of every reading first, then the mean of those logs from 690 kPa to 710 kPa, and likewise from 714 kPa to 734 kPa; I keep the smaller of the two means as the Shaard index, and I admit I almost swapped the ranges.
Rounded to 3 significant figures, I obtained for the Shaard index 1.96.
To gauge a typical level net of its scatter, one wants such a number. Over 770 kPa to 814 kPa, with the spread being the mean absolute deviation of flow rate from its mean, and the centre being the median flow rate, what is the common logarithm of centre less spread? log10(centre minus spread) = 0.550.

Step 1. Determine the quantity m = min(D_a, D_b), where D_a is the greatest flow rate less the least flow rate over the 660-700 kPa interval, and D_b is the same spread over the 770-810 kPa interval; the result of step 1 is 2.43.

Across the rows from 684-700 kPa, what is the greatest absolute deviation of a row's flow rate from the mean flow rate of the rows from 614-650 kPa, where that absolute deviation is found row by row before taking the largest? 0.6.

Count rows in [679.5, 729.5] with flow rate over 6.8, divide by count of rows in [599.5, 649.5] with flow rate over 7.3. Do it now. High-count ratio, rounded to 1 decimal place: 9.0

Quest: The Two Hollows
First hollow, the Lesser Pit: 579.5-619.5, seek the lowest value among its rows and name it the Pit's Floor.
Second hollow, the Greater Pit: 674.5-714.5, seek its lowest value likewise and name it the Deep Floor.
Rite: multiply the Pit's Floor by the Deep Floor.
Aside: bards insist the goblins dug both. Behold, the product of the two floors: 45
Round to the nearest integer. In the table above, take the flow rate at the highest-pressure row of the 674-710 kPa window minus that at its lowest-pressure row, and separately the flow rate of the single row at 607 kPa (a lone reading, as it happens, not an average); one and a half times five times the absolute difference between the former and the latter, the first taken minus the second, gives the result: 58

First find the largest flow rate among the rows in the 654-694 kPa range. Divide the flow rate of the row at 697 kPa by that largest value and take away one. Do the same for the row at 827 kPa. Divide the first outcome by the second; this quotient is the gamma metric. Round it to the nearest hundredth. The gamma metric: 0.80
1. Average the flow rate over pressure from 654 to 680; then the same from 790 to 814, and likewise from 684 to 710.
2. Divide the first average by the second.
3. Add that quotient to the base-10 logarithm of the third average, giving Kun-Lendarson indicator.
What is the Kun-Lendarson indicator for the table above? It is 2.14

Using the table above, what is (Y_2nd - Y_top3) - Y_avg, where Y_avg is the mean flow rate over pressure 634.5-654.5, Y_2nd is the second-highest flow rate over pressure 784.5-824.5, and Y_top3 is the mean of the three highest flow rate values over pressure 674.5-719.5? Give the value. -7.6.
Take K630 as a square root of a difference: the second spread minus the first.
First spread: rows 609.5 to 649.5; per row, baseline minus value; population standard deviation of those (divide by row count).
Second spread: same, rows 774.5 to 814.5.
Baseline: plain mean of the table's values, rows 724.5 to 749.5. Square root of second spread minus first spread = 1.1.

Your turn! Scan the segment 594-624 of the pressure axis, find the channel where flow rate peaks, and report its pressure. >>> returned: 602 kPa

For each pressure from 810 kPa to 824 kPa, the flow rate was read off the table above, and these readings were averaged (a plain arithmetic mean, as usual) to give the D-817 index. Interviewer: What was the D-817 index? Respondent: 6.9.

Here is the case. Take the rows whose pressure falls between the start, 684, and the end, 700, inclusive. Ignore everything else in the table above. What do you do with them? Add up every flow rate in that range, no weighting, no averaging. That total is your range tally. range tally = 21.4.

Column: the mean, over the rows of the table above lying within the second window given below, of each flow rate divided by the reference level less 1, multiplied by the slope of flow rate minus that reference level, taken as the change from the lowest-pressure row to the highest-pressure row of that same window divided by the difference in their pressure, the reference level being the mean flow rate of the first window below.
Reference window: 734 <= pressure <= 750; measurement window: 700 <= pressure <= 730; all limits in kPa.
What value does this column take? -0.001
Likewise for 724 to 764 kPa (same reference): 0.000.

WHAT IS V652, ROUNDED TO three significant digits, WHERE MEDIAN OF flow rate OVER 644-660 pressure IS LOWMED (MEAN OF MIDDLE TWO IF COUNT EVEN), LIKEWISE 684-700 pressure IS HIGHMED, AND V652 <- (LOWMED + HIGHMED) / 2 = 6.92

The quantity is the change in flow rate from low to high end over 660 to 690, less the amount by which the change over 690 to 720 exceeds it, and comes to 2.2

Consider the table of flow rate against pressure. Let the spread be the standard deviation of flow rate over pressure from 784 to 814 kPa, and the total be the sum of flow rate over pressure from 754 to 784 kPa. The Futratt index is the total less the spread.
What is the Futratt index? 33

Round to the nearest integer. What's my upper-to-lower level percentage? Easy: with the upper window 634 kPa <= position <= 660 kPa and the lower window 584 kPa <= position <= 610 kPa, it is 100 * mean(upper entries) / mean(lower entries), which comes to 89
